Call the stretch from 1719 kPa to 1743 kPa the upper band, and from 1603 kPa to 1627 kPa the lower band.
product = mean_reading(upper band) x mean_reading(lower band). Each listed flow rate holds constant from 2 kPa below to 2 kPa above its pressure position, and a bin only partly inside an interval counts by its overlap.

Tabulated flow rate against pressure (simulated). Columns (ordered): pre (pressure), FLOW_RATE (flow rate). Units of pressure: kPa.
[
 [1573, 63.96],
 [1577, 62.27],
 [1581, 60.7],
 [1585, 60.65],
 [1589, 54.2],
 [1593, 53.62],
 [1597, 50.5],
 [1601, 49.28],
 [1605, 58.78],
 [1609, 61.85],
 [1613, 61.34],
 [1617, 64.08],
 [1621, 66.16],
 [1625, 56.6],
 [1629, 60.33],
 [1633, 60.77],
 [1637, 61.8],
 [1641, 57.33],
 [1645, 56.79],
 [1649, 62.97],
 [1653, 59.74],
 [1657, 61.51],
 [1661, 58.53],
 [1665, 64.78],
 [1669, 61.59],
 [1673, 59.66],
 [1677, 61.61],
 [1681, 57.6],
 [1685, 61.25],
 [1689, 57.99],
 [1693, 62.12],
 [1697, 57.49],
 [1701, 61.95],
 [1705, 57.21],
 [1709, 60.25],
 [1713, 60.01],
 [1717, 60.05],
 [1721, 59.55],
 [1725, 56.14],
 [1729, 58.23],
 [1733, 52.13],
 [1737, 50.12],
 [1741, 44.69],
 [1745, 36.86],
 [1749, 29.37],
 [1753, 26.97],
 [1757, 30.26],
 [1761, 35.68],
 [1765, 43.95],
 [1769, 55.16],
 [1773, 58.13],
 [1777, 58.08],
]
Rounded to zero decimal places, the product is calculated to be 3287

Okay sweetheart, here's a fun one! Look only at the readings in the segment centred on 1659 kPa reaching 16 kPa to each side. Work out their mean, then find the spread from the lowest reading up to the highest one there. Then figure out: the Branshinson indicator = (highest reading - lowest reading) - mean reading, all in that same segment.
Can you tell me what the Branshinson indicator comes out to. -53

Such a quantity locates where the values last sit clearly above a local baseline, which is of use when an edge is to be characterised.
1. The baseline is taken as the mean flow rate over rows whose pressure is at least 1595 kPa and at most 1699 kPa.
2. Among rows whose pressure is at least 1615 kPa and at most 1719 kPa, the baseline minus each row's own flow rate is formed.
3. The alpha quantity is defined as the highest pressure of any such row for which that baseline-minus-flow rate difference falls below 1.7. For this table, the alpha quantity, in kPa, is 1717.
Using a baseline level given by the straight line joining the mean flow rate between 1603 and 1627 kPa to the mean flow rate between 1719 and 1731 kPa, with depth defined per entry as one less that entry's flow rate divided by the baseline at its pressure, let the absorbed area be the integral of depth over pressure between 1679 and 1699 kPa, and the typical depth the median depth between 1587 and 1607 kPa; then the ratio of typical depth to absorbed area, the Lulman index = -2.3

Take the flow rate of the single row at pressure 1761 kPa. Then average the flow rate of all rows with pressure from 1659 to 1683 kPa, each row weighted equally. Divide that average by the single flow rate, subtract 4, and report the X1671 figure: -2.30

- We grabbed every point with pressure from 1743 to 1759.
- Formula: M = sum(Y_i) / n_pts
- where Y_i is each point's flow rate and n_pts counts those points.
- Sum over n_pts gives 31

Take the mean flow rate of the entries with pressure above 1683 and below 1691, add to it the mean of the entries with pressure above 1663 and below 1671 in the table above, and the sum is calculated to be 122.8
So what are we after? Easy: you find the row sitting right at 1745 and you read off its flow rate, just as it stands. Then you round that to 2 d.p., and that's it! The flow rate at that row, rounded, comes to 36.86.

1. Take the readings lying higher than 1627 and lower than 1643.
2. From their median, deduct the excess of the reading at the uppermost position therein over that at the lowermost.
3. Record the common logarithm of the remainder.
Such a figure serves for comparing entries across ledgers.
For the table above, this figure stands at 1.80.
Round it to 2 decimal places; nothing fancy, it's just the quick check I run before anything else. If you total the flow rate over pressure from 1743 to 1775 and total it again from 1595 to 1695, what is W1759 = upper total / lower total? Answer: 0.21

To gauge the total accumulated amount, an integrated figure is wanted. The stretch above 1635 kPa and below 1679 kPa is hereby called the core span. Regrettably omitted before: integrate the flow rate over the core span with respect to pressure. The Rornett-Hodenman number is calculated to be 2665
